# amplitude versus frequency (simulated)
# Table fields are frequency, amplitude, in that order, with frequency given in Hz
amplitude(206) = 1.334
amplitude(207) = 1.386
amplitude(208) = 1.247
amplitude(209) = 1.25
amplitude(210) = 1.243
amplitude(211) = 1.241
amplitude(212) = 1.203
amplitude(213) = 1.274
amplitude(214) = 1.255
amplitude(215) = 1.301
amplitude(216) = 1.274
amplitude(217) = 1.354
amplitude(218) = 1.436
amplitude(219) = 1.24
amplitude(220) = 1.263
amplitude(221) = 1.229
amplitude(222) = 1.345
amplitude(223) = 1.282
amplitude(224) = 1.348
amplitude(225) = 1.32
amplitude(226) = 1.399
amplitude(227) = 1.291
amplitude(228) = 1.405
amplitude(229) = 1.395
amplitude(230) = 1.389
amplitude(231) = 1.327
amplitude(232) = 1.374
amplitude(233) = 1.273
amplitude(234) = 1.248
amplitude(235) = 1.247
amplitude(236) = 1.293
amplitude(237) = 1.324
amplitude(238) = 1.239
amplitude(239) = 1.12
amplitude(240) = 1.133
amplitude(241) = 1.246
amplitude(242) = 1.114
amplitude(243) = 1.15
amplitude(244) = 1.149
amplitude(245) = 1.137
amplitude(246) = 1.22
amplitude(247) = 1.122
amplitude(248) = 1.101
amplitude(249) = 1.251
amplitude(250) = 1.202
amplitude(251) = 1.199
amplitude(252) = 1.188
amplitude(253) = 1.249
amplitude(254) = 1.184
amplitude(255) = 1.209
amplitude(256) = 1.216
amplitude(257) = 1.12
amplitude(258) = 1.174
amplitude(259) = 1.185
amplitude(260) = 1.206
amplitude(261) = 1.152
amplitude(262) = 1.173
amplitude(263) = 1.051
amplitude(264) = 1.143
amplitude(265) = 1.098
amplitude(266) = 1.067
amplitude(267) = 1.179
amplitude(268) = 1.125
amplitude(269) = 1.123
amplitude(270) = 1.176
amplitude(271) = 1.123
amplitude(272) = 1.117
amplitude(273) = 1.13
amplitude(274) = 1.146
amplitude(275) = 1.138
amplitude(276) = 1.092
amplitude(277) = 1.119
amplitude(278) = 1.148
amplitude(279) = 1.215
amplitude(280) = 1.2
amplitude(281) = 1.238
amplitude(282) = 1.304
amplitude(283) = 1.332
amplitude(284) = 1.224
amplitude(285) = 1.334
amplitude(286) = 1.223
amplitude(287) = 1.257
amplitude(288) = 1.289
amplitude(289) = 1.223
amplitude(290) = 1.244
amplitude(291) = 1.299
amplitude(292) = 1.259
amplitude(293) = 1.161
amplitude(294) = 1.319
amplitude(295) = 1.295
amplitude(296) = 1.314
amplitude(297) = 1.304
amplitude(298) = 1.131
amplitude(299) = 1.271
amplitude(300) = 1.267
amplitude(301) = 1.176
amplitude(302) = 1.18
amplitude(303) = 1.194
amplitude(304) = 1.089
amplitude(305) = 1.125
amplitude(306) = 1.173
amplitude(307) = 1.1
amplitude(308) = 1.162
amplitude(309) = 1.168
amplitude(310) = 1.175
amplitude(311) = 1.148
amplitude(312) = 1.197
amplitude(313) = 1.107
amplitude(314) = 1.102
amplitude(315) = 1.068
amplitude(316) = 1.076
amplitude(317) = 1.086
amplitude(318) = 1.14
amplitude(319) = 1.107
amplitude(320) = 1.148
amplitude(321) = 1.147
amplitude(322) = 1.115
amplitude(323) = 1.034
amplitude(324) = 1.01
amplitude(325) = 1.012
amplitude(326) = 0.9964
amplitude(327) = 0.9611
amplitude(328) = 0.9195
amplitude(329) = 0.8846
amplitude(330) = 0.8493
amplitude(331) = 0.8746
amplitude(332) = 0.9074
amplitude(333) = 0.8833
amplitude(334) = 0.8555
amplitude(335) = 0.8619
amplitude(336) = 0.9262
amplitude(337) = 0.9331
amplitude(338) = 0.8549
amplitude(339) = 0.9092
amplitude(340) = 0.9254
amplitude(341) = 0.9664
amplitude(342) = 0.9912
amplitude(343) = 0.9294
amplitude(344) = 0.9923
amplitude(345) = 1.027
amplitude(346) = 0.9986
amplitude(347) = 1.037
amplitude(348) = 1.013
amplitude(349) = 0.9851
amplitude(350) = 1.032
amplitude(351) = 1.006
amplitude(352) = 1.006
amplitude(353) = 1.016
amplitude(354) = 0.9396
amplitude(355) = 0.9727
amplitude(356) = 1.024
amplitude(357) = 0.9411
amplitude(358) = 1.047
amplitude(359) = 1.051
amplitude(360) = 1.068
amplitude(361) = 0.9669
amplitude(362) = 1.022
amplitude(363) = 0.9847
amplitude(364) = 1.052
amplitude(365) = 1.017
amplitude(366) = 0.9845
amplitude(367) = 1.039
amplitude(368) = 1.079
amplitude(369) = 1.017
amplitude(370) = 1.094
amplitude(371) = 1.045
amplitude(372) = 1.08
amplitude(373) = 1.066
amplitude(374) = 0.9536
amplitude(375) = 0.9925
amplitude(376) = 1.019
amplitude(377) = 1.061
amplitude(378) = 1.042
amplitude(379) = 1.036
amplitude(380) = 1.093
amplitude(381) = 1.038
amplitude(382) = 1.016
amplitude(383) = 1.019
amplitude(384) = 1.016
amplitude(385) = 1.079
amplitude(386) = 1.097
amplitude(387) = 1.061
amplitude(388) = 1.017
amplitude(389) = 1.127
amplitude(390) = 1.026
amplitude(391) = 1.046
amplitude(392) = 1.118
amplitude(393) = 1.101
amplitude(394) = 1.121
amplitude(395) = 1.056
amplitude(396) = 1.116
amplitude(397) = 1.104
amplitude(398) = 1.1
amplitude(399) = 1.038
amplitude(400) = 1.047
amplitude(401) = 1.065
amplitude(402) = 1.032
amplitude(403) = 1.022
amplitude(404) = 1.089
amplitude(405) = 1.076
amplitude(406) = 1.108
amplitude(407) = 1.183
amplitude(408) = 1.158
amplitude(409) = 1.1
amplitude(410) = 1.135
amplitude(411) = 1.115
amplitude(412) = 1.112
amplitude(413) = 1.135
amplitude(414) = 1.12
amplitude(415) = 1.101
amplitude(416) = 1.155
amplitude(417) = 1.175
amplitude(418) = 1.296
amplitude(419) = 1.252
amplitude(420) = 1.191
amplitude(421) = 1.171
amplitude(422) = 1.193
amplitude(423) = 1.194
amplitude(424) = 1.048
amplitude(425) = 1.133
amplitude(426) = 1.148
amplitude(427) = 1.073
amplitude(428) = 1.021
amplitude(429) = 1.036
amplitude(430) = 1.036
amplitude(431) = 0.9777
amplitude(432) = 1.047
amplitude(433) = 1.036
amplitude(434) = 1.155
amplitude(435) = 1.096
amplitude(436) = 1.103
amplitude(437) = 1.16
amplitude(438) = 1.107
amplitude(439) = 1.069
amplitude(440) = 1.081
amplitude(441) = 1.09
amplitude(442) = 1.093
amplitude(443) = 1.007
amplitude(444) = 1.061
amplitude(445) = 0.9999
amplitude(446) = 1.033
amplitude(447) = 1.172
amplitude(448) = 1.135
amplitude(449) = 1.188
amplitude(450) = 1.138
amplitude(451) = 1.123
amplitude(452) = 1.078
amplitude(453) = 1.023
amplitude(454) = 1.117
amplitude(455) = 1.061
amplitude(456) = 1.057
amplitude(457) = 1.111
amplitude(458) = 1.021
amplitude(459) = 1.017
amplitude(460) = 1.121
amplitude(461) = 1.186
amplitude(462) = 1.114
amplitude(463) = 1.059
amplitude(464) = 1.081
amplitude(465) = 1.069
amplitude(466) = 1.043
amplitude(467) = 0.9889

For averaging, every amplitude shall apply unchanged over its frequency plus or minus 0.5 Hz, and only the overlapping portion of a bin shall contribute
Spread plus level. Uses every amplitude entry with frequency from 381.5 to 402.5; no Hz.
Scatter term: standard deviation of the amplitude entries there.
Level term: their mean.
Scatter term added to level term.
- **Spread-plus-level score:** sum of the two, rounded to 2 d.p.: 1.11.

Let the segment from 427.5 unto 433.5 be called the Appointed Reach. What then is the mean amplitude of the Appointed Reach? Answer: 1.03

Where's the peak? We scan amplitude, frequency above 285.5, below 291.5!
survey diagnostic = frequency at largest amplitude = 291 Hz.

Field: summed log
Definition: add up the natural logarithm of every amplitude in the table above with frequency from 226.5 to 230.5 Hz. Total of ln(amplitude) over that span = 1.3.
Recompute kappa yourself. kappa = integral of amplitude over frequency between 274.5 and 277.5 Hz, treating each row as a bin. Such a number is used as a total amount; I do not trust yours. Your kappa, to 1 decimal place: 3.3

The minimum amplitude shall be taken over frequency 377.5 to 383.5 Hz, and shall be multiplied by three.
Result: 3.0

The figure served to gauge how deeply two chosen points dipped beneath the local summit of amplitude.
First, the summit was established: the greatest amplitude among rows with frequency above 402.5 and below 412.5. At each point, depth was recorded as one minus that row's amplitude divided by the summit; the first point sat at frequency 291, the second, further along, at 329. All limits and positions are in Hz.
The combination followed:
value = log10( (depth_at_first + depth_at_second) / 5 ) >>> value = -1.51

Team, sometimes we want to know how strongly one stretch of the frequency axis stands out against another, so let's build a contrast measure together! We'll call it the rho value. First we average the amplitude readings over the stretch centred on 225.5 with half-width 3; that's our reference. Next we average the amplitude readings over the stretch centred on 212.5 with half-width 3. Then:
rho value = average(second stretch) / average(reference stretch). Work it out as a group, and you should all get 0.93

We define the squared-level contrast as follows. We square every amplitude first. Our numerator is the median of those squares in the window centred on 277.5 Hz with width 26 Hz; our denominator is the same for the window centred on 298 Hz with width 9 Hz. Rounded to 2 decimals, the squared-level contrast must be 0.86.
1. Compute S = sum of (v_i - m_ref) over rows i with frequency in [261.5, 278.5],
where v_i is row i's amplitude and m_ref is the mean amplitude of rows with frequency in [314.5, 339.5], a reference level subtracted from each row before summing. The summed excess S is 2.4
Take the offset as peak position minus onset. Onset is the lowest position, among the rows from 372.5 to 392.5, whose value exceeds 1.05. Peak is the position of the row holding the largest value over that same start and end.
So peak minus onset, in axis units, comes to 16 Hz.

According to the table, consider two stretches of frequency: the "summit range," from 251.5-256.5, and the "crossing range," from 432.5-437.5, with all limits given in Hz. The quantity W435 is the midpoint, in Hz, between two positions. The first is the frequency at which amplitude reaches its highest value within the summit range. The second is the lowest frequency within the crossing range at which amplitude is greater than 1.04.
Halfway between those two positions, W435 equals 343.5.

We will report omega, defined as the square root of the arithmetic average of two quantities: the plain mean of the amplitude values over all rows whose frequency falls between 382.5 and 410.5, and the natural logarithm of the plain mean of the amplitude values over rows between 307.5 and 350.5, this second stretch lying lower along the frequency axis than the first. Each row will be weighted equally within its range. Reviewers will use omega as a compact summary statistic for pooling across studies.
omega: 0.739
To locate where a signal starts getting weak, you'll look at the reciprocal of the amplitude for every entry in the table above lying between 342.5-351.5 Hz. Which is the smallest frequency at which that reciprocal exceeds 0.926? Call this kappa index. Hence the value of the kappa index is 343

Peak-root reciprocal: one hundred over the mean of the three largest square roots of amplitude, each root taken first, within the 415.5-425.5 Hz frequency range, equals 89.6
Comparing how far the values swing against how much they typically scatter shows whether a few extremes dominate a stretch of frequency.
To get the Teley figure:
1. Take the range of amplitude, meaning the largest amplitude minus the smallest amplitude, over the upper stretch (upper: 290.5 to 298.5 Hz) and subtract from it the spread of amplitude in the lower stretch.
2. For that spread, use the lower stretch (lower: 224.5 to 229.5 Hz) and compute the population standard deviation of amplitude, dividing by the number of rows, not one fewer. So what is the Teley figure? 0.141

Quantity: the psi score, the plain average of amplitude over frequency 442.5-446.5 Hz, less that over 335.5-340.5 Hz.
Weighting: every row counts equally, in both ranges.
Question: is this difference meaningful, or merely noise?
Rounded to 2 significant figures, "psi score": 0.12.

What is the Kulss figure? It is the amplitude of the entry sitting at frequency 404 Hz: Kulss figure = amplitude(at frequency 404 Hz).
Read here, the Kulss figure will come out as 1.089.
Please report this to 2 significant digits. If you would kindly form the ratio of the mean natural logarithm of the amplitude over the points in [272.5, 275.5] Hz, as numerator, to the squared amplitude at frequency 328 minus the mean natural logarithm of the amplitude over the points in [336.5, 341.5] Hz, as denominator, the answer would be 0.14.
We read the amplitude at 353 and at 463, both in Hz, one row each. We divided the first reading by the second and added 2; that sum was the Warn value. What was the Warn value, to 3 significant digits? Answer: 2.96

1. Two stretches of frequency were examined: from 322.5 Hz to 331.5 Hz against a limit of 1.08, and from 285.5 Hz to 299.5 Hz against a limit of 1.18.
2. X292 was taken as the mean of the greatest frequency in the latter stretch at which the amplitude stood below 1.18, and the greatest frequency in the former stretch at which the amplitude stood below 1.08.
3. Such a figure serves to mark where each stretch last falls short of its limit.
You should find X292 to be 314.5 Hz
